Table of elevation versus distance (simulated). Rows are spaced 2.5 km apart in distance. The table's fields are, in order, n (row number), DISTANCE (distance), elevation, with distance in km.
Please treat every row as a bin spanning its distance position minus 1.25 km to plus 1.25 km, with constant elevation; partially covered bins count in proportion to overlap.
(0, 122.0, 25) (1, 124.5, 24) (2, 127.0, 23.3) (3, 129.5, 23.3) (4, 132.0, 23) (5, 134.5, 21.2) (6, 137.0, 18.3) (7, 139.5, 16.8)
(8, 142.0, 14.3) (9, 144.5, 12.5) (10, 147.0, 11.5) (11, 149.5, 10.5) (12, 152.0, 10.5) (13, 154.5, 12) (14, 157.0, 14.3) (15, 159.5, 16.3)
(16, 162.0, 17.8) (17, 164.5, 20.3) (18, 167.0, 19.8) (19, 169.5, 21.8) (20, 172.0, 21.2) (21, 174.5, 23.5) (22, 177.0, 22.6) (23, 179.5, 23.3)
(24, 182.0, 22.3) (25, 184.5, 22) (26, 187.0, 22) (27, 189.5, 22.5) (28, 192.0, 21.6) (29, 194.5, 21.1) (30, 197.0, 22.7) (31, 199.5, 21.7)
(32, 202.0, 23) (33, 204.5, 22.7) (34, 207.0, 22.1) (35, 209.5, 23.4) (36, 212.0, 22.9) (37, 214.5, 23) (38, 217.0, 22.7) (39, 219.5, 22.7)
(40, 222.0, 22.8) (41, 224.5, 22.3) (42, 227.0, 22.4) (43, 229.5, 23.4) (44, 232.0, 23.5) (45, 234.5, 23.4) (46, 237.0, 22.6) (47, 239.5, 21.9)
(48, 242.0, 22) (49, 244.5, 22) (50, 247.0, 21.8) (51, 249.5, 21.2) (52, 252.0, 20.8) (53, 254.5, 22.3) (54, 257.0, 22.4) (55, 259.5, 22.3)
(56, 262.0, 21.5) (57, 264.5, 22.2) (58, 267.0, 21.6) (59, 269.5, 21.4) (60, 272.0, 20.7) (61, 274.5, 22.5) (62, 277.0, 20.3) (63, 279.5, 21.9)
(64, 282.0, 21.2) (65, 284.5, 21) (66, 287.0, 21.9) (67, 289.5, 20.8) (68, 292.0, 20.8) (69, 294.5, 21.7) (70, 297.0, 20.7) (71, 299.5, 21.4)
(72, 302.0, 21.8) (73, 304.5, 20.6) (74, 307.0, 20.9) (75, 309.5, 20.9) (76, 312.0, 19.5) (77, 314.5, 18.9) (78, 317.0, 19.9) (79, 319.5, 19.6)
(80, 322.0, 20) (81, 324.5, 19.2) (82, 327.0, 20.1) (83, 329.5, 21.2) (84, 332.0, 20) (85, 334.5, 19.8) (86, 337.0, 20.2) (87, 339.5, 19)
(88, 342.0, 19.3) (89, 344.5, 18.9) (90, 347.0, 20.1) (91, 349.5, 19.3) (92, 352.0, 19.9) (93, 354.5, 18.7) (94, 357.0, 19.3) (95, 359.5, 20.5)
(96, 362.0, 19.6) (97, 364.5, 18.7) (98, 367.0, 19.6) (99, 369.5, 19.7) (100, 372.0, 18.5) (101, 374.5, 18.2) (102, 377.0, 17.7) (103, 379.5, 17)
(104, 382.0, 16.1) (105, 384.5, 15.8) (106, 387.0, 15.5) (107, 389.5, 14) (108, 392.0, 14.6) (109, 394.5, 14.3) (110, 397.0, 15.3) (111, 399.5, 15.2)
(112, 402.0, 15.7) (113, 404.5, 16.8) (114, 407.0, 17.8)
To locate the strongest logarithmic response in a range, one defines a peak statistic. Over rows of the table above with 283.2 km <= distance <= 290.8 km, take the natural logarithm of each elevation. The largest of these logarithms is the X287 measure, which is 3.09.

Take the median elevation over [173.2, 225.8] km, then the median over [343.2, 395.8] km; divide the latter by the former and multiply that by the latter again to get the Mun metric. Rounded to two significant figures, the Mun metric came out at 15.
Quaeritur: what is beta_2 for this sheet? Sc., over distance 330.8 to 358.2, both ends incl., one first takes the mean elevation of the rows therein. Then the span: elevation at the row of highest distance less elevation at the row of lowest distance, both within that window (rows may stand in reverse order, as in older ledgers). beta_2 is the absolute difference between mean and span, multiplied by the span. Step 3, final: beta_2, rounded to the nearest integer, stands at -14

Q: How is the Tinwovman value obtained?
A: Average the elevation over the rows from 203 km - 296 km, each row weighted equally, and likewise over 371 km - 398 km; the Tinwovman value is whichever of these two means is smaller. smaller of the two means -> 16.1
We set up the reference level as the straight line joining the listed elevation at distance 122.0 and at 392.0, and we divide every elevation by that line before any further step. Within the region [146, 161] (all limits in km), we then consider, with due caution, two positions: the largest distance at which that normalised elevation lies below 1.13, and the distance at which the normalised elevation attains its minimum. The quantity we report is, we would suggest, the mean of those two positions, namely 154.5 km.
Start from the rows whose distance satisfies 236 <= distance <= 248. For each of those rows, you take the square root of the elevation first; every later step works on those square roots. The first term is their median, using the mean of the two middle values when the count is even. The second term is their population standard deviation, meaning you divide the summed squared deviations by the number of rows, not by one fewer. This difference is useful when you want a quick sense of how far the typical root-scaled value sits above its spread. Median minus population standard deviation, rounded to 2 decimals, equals 4.66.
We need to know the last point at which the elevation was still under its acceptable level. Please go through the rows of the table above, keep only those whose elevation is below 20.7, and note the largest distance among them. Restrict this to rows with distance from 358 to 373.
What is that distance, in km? 372.0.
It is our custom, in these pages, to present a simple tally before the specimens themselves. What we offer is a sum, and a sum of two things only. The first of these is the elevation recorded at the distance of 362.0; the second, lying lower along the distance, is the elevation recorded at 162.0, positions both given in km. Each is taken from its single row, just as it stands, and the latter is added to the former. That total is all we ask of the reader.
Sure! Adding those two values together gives 37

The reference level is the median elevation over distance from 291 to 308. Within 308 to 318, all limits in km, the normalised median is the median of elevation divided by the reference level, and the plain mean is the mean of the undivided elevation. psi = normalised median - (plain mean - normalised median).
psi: -17.9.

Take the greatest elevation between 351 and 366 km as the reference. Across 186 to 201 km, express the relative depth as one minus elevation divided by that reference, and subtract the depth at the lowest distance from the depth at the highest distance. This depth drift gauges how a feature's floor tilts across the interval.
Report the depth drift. 0.015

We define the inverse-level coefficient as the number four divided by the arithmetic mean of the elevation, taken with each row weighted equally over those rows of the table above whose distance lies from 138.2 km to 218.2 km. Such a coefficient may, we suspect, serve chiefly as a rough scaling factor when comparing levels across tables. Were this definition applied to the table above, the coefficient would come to 0.205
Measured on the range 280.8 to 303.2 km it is 0.188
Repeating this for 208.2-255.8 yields 0.178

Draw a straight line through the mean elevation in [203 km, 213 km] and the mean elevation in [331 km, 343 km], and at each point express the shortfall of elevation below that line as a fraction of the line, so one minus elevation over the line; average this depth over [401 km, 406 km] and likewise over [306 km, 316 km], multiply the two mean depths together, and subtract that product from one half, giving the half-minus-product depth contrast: 0.4988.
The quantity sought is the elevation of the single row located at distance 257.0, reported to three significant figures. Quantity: 22.4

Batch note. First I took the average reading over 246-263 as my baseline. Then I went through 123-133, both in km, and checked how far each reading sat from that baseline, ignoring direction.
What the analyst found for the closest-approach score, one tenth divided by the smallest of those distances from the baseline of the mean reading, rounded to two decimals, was 0.08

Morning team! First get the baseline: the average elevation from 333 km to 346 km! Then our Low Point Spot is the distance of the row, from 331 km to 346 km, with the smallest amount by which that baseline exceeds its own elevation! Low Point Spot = 337.0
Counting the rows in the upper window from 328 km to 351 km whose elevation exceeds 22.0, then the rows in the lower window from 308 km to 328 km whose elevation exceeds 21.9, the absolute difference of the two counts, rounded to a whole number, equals 0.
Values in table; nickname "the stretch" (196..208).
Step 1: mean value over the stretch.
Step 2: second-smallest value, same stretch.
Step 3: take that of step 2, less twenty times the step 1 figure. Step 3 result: -427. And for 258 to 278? -411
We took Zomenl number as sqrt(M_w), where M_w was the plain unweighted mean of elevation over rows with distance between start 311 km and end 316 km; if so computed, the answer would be 4.38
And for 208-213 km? 4.81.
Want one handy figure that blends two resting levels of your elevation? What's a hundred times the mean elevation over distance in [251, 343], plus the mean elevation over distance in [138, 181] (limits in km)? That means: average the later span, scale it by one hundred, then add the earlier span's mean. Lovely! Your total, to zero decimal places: 2099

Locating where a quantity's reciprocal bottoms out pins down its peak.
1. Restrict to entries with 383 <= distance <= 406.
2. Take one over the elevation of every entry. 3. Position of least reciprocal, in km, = 404.5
